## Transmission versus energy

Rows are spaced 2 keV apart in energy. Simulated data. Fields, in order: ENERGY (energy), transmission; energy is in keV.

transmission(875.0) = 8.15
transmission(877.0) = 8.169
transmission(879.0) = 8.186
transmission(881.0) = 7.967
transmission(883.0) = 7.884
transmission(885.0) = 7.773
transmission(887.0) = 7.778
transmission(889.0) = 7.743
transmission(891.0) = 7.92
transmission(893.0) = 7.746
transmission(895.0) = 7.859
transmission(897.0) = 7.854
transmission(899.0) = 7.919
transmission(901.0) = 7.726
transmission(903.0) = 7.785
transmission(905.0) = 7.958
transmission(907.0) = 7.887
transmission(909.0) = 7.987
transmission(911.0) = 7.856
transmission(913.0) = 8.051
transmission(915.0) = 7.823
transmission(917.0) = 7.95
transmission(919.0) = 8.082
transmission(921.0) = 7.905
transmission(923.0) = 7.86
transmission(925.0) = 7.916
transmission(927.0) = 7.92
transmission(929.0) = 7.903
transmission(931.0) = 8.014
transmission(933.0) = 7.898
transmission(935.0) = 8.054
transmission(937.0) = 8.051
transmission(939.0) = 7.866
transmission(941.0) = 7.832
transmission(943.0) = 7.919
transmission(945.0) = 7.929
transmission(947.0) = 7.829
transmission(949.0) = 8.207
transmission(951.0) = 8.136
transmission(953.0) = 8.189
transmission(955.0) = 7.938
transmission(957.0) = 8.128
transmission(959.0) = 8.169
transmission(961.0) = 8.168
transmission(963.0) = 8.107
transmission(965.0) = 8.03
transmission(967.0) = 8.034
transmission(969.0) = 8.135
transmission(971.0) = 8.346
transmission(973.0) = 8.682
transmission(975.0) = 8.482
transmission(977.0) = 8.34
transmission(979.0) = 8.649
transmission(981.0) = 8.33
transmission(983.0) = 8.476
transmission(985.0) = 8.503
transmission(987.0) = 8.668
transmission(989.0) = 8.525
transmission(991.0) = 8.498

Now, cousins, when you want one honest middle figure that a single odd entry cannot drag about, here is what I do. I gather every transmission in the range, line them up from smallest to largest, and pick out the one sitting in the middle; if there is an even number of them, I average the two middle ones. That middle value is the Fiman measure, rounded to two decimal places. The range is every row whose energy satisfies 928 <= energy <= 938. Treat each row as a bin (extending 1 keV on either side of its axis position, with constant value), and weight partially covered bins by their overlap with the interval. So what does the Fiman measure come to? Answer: 8.01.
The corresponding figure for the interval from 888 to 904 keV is 7.82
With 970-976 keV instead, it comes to 8.48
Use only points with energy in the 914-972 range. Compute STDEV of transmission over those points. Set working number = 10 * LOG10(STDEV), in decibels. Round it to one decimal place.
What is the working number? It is -8.7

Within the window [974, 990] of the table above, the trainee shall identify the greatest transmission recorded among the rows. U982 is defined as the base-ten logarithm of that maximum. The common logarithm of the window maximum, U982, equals 0.938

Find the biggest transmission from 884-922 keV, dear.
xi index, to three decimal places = 8.082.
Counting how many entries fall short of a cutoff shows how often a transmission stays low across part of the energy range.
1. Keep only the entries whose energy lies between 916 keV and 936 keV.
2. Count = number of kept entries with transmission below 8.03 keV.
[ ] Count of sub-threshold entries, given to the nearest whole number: 8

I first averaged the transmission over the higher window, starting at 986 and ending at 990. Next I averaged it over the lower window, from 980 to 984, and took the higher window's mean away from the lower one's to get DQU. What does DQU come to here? -0.19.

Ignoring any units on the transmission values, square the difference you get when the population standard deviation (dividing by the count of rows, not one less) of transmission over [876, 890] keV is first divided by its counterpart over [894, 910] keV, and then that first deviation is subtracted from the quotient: 3.8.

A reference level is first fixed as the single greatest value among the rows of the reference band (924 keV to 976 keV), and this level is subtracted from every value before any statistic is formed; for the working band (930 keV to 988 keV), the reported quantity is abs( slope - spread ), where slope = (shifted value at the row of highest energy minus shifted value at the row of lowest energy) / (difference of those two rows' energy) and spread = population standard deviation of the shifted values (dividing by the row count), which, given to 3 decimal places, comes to 0.237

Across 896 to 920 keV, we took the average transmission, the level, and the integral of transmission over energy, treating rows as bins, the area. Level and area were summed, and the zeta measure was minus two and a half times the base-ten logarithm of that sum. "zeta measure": -5.74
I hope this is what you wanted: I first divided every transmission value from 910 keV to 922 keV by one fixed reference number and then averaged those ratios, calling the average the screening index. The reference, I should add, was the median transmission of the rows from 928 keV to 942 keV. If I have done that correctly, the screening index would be 1.01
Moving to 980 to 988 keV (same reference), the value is 1.07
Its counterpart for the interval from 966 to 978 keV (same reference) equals 1.05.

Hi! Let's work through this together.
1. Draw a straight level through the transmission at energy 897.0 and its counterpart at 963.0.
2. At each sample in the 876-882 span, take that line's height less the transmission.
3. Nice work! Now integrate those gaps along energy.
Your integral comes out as -1.93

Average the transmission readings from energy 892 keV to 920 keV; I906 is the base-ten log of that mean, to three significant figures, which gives 0.897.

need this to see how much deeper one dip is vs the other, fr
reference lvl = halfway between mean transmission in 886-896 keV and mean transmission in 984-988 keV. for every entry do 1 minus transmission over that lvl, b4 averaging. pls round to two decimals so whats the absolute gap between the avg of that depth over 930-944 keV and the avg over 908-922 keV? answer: 0.00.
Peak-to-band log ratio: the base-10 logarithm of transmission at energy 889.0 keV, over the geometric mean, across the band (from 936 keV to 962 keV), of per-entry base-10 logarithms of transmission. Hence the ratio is 0.98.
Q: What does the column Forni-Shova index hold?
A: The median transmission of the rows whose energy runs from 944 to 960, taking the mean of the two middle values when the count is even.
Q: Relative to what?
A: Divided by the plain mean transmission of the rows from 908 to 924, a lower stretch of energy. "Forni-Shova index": 1.02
